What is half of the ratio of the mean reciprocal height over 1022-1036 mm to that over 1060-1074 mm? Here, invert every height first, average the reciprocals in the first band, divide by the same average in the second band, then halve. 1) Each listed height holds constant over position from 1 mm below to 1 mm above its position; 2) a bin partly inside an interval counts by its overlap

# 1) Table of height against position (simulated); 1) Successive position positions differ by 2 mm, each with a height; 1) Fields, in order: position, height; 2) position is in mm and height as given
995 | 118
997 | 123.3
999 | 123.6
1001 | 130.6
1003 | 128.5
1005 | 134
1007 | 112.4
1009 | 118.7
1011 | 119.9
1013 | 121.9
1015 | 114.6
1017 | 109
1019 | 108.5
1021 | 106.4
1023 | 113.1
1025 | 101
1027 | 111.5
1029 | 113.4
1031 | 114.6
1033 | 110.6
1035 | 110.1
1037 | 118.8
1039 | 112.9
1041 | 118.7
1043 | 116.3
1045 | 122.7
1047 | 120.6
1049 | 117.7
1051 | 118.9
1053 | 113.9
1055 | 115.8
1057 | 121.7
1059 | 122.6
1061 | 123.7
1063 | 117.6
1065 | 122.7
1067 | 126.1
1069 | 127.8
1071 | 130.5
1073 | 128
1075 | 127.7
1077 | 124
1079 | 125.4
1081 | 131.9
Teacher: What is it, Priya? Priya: 0.57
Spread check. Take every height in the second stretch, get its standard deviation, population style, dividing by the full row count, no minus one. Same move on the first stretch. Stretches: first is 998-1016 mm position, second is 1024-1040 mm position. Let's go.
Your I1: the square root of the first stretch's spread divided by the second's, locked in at 1.20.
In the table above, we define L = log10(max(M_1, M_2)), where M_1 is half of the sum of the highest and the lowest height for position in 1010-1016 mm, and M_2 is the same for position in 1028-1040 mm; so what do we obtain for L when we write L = 2.07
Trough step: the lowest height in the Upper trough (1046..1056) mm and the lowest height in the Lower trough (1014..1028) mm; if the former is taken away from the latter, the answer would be -13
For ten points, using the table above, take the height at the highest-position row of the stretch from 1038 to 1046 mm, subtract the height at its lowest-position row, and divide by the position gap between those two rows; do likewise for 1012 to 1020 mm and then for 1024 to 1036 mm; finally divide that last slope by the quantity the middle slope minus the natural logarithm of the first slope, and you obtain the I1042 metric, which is -0.3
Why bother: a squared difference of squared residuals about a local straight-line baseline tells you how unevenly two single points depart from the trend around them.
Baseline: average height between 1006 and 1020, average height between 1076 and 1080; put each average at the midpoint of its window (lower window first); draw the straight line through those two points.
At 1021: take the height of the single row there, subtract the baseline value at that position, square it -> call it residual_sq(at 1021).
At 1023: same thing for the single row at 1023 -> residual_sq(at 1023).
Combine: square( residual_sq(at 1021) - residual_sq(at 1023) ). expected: 7125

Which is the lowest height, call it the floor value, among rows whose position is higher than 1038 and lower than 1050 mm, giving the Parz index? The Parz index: 112.9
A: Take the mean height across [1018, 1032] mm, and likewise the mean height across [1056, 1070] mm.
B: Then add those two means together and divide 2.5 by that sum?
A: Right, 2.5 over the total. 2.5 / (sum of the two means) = 0.0107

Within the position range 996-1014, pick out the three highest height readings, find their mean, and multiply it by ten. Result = 1310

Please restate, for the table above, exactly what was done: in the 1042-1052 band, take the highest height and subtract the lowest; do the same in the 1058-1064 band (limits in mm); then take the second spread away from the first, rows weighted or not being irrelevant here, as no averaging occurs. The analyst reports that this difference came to 0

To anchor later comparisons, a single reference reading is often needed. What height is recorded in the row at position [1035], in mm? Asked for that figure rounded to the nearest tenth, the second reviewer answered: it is 110.1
